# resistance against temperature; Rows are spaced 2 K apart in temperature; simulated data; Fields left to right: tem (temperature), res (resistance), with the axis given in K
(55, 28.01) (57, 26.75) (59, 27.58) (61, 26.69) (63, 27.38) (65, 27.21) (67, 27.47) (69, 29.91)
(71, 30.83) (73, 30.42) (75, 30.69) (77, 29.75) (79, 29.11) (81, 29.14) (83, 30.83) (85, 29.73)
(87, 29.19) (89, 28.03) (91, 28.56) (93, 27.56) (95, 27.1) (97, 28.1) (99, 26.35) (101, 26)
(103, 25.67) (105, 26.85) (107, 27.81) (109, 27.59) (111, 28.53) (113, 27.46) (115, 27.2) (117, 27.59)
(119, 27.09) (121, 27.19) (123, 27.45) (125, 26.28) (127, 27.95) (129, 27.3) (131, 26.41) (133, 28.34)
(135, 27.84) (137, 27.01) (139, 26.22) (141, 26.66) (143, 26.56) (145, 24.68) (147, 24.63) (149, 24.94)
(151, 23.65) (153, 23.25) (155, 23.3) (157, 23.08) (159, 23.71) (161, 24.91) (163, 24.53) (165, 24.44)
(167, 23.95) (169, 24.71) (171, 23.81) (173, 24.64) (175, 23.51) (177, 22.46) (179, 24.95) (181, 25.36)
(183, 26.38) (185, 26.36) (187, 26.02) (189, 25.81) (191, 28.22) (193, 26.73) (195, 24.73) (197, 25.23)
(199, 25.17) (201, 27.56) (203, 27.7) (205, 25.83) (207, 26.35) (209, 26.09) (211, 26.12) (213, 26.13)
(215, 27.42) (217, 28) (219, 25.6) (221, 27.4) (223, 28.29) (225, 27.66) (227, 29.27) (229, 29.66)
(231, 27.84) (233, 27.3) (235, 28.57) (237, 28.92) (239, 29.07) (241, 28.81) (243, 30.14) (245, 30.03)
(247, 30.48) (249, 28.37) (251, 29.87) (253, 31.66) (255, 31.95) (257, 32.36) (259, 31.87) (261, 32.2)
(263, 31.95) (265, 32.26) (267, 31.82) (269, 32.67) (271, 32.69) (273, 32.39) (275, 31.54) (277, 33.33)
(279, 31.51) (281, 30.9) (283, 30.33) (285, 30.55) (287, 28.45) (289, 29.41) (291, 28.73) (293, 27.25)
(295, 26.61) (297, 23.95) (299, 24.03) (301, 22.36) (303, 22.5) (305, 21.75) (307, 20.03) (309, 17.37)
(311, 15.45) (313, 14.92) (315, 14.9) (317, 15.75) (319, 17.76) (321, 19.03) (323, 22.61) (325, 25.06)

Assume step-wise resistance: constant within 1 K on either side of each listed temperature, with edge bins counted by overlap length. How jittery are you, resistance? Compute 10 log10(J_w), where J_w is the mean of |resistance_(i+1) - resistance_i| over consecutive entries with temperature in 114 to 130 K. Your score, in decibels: -1.7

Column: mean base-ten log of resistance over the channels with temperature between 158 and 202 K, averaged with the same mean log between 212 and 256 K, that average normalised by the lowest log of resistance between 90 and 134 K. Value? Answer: 1.01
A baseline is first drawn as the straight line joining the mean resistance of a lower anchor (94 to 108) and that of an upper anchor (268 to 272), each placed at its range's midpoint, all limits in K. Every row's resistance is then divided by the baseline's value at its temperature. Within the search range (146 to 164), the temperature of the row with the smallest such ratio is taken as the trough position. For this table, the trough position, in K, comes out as 157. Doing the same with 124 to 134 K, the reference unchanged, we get 131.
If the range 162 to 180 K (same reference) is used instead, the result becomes 177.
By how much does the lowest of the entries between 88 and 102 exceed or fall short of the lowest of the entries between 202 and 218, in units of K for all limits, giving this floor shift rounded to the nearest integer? 0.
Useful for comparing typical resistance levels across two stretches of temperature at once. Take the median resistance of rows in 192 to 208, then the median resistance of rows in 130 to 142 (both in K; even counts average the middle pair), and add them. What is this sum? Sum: 53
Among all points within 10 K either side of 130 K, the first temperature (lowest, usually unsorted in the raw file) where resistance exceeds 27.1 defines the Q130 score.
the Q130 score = 121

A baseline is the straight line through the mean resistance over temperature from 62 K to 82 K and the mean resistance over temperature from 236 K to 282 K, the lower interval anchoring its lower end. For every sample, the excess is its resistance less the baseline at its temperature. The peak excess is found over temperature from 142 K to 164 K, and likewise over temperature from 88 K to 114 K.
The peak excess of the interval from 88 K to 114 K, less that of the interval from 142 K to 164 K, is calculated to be 3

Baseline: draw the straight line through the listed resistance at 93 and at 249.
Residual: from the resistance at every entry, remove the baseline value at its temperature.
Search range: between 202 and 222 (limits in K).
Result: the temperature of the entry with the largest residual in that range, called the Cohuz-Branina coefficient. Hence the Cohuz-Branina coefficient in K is 217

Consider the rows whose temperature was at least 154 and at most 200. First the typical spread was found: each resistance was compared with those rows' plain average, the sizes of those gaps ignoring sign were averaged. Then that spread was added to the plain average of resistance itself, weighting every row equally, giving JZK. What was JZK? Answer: 26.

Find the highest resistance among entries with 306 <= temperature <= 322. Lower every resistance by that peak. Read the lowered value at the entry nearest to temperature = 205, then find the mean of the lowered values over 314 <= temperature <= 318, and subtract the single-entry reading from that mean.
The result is -10.5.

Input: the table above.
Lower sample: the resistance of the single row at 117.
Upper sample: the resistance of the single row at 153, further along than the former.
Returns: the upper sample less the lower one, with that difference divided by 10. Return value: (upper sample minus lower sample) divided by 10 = -0.43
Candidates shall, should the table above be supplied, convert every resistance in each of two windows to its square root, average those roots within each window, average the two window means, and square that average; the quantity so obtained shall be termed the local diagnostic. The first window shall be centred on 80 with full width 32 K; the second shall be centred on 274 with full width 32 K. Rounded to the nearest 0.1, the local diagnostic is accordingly 30.3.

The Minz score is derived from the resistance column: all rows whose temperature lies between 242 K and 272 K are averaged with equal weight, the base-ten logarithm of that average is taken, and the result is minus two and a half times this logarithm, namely -3.74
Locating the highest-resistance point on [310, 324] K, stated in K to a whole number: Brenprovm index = 323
